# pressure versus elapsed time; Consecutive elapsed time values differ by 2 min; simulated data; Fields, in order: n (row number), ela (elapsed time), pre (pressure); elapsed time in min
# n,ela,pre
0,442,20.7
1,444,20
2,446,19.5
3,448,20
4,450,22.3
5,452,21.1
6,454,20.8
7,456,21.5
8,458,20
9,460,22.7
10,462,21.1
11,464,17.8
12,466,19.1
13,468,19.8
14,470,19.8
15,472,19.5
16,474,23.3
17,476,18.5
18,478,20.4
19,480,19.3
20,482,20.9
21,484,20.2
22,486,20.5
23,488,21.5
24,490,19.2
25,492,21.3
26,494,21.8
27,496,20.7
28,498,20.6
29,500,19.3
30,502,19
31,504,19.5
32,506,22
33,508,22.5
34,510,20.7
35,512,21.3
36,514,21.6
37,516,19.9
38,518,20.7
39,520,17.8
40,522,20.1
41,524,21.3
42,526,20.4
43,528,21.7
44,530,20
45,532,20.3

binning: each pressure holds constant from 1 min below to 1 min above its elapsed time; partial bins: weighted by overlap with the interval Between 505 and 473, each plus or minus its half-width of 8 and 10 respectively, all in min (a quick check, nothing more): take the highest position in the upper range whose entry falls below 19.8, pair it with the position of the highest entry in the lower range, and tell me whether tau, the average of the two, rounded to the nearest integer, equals 489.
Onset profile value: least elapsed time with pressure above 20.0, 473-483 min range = 474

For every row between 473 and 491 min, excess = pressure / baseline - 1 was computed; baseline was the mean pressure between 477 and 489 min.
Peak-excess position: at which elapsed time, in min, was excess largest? 474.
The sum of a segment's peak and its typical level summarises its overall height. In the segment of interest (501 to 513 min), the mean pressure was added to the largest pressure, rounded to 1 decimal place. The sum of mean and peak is 43.3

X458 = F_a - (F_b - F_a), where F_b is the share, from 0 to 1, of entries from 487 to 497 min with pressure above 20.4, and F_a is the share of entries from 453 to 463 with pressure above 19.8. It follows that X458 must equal 1.2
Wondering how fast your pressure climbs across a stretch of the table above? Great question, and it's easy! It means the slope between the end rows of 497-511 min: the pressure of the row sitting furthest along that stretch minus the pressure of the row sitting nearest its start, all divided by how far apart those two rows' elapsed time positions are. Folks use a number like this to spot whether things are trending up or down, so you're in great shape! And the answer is 0.0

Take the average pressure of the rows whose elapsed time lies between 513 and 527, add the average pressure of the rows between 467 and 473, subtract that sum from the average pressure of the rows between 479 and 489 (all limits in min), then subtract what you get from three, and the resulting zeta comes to 22.5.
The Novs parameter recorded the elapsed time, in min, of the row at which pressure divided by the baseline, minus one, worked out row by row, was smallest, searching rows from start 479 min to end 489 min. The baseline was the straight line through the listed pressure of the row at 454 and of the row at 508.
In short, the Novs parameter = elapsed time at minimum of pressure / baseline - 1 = 480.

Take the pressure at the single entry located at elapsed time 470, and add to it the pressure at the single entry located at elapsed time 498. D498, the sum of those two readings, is 40.4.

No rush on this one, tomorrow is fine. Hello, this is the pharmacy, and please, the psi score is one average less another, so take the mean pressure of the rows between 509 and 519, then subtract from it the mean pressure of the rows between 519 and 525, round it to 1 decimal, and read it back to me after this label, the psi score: 1.1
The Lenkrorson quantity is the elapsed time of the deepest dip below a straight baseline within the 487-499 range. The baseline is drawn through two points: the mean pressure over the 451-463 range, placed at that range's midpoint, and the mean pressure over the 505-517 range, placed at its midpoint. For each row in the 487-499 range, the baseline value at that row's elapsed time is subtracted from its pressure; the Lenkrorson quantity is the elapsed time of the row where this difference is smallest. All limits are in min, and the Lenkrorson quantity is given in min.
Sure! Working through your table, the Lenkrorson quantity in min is 490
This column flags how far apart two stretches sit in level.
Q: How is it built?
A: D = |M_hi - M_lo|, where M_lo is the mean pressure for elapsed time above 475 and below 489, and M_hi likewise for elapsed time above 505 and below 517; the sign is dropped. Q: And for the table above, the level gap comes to 1.1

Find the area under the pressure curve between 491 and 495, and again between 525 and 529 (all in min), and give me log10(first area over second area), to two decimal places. 0.01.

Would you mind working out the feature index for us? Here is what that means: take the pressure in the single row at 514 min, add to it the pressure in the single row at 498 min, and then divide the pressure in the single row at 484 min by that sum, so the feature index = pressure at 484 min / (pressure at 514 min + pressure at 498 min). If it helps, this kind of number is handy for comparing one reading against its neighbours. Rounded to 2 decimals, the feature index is 0.48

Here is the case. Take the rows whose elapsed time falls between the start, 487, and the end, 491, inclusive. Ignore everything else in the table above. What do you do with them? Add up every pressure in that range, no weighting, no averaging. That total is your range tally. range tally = 41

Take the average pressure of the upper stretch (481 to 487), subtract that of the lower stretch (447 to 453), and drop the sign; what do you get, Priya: 0.60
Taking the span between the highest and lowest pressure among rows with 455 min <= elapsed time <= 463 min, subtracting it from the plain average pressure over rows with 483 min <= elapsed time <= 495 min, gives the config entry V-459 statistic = 18.05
